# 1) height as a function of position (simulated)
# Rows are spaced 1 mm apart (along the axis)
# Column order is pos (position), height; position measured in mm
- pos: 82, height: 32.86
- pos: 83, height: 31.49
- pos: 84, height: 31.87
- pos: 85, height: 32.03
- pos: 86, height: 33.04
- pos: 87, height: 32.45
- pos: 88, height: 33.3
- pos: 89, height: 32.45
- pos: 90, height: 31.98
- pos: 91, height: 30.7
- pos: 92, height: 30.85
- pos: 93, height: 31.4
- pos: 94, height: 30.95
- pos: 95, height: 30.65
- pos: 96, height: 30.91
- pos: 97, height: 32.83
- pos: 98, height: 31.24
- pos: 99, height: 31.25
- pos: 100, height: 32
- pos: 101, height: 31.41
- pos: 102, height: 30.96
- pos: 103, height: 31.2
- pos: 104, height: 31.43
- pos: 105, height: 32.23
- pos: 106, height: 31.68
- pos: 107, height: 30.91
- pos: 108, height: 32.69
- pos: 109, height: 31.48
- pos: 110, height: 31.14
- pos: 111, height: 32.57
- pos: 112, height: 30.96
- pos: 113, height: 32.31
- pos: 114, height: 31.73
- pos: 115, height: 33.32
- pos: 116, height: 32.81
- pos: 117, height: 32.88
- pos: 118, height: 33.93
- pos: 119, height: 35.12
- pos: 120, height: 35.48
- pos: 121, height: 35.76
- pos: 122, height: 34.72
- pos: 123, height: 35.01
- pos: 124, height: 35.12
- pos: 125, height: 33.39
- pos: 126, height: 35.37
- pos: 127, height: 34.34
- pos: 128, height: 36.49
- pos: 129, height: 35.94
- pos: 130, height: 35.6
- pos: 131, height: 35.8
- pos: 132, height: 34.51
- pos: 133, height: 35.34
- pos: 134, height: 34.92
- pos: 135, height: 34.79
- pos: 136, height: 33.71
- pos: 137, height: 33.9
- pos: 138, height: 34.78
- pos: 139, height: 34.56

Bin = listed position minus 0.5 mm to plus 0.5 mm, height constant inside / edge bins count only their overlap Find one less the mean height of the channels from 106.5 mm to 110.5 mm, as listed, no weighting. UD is -30.6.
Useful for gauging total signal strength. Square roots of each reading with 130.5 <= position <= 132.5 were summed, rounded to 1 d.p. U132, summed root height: 11.9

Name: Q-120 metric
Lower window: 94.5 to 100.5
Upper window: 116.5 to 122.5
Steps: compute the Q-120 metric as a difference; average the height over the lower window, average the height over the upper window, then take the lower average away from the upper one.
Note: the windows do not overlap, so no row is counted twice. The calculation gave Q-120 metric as 3.2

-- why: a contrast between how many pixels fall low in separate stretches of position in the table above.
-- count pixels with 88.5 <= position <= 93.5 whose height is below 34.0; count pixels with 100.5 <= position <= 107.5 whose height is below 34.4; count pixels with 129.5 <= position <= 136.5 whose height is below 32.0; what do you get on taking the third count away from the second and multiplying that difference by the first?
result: 35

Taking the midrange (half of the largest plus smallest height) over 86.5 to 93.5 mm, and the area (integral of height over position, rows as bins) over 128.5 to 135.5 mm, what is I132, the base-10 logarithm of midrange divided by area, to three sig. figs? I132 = -0.887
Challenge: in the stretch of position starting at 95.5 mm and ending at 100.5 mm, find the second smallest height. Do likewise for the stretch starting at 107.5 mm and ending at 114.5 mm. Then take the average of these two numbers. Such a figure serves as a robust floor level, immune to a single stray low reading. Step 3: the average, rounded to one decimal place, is 31.2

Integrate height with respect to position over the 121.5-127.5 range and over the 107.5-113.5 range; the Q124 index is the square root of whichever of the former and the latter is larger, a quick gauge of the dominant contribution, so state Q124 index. 14.4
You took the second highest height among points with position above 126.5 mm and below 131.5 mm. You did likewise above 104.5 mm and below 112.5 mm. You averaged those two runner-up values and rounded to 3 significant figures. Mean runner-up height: 34.3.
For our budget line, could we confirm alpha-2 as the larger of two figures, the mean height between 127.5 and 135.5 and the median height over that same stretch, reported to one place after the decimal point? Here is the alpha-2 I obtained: 35.5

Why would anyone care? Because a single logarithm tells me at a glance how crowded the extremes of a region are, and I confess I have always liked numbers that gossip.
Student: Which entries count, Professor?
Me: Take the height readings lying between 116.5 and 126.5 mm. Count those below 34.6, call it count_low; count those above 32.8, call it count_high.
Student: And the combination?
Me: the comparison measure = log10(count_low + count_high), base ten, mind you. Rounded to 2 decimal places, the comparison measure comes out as 1.11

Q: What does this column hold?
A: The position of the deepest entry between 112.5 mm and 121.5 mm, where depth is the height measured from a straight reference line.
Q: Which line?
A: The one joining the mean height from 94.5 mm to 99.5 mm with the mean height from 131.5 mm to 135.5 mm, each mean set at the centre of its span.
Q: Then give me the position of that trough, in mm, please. 114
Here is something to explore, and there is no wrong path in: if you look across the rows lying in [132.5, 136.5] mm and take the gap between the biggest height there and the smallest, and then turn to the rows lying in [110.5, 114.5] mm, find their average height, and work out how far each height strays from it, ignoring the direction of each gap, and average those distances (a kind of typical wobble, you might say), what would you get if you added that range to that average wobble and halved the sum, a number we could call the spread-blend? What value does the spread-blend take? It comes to 1.1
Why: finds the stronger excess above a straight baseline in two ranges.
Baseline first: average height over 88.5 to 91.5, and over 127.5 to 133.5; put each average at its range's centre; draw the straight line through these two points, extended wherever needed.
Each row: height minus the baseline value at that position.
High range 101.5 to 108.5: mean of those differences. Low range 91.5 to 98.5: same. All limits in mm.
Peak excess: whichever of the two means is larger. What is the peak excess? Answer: -0.9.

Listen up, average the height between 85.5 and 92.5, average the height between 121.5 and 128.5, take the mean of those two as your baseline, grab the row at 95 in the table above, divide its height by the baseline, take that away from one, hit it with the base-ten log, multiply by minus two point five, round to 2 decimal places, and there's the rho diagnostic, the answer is 2.67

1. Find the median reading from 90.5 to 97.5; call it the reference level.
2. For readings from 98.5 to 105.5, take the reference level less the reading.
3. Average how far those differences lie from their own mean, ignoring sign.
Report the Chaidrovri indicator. 0.35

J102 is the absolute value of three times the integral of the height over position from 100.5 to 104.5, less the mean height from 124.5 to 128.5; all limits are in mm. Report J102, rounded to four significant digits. 340.1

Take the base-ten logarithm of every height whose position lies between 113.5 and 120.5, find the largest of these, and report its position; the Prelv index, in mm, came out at 120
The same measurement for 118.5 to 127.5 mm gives 121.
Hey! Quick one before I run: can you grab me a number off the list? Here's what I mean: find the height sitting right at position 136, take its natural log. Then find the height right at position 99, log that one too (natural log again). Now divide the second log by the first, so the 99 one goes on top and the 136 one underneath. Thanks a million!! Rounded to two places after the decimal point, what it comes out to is 0.98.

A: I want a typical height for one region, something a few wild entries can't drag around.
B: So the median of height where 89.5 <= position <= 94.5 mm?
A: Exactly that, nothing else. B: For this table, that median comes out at 31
